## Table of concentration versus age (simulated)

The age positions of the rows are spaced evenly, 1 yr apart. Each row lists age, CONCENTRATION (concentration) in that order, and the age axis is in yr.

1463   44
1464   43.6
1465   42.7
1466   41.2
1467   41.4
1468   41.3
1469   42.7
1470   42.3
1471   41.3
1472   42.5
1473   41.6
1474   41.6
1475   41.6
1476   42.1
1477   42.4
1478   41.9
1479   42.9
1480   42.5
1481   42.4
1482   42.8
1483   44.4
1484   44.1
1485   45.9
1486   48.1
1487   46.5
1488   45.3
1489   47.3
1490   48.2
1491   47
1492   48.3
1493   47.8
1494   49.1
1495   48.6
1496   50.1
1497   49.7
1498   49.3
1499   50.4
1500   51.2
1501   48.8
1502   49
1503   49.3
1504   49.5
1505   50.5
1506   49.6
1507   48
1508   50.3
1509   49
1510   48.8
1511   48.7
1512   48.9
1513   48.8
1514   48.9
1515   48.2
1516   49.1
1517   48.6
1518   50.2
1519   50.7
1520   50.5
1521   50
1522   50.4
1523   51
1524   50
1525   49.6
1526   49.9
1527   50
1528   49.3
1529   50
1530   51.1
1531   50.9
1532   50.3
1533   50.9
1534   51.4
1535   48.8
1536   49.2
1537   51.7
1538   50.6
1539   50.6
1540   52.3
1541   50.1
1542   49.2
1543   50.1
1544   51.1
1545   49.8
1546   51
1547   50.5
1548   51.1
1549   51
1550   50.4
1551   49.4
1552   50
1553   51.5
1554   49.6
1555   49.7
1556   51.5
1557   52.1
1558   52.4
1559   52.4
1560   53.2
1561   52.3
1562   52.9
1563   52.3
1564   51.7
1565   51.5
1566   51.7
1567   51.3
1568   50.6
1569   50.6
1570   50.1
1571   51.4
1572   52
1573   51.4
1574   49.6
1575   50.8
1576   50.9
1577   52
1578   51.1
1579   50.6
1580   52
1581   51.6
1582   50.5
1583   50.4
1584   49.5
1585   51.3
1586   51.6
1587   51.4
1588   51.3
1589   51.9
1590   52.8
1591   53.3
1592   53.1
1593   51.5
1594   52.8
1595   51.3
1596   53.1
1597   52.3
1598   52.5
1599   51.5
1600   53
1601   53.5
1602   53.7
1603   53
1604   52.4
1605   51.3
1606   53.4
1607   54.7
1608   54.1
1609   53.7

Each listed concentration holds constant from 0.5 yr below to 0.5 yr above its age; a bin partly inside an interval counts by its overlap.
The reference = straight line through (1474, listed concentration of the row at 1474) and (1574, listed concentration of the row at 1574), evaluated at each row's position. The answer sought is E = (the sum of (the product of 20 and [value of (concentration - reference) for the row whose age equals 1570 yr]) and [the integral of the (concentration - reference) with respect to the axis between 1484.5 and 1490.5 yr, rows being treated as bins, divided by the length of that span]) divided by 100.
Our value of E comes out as 0.2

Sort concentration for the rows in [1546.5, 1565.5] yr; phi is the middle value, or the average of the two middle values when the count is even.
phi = 51.5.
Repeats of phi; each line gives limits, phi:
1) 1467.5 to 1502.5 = 45.3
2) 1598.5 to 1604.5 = 53.0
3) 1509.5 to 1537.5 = 50.0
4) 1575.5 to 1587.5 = 51.2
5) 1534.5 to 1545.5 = 50.1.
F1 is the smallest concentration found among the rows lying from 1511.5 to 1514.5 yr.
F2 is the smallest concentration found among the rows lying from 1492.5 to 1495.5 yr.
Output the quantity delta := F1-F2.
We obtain 1.0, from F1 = 48.8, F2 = 47.8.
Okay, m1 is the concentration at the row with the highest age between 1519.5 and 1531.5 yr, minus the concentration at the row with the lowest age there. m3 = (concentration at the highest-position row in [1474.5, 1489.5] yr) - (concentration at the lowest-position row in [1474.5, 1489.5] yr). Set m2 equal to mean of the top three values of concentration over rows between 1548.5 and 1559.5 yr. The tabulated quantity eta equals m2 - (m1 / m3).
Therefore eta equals 52.2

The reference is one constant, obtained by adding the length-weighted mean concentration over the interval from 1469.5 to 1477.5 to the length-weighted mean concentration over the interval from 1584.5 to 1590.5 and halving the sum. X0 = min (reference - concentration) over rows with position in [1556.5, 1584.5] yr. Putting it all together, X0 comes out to -6.4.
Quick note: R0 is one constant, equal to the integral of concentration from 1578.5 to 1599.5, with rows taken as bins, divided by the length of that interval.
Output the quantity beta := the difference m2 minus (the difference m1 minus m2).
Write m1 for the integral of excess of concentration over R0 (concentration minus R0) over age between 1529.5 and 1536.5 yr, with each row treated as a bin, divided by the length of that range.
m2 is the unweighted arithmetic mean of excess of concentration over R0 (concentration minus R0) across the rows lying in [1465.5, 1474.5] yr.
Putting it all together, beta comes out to -19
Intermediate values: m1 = -1.4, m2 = -10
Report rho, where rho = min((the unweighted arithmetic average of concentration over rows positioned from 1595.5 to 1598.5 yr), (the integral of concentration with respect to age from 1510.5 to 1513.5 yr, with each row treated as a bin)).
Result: 53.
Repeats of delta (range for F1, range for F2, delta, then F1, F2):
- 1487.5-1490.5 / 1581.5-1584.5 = -4.2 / 45.3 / 49.5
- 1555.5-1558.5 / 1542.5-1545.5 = 1.7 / 51.5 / 49.8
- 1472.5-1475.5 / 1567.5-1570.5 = -8.5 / 41.6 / 50.1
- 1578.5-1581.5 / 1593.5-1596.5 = -0.7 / 50.6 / 51.3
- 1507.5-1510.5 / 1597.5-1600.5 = -2.7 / 48.8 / 51.5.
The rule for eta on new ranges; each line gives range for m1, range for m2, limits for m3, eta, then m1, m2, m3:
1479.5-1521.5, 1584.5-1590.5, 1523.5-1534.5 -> 46.7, 7.5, 52.1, 1.4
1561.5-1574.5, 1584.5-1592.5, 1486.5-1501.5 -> 54.5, -3.3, 53.1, 2.3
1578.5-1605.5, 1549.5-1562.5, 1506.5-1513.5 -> 52.0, 0.7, 52.8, 0.8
